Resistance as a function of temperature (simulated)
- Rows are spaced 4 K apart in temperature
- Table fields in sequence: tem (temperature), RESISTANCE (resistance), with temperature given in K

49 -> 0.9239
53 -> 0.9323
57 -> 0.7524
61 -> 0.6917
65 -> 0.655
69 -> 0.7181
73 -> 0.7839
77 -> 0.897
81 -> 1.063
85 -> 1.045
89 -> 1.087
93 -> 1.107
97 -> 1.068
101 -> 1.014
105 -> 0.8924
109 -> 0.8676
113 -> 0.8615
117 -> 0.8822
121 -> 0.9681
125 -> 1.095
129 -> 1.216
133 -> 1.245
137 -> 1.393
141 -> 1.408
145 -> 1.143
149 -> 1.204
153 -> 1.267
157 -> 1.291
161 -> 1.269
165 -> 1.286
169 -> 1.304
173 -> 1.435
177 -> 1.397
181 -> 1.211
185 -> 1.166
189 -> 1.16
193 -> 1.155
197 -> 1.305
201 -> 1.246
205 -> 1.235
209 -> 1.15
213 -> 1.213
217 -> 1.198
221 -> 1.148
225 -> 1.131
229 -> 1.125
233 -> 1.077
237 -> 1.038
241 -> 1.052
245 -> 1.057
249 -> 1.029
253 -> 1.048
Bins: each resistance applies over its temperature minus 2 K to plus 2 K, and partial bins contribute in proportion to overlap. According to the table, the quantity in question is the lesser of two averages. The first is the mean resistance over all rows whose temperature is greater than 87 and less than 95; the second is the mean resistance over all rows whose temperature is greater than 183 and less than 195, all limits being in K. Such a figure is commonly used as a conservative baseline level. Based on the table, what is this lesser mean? 1.10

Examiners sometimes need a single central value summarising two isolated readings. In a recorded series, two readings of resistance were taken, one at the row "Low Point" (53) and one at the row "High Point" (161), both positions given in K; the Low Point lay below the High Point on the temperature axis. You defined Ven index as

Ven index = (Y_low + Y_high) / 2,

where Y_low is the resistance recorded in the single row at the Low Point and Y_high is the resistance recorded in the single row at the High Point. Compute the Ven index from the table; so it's 1.10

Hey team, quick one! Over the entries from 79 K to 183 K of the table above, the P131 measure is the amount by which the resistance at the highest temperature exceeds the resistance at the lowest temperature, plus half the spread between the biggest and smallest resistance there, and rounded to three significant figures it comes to 0.435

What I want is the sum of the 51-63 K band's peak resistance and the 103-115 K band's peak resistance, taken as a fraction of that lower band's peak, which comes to 1.96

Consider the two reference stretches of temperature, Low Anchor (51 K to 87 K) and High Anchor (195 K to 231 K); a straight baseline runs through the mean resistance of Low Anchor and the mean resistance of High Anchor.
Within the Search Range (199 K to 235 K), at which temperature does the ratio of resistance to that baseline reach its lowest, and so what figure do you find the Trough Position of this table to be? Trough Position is 233 K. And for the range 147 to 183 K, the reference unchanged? 181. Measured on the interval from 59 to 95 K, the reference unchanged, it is 65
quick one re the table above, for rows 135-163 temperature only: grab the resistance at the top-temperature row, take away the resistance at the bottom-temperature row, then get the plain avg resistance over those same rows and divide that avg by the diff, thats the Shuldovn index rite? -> -10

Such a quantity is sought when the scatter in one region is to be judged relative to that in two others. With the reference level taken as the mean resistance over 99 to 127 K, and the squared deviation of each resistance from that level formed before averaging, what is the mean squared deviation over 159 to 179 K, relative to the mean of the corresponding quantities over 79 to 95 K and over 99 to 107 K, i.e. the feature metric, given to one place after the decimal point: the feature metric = 14.3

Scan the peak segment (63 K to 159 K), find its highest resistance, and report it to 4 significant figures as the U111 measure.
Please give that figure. 1.408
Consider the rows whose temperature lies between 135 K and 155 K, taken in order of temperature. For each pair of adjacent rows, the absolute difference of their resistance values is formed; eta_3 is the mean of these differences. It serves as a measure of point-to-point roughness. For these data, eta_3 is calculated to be 0.10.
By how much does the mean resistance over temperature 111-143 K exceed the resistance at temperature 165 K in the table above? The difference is -0.15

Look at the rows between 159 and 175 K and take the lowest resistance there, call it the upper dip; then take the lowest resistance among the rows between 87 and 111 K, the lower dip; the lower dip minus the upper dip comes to -0.40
